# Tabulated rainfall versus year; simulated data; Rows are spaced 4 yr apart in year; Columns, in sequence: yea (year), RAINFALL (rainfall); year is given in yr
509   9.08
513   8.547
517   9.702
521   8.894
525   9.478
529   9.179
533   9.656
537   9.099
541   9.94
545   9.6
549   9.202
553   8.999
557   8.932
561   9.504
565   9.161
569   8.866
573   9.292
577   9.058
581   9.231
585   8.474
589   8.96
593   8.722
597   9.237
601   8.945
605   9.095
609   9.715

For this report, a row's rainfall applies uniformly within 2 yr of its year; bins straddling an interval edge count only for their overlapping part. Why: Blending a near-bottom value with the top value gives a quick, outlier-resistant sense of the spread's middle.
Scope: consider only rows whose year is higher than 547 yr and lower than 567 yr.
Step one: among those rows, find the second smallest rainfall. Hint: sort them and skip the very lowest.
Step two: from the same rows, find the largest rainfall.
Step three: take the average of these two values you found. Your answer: 9.25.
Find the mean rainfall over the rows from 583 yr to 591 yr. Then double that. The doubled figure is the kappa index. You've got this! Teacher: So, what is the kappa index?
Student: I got 17.4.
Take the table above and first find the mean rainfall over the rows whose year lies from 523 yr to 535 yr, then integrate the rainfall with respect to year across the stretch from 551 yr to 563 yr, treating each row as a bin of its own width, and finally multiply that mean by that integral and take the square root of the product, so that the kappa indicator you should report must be 32.2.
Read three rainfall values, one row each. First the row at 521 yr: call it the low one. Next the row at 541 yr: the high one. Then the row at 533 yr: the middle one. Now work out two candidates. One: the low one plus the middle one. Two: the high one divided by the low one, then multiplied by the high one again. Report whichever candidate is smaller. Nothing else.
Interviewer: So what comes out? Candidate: 11.11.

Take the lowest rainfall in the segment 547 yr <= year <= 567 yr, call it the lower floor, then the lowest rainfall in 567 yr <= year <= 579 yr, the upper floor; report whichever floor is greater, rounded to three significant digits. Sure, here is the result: 8.93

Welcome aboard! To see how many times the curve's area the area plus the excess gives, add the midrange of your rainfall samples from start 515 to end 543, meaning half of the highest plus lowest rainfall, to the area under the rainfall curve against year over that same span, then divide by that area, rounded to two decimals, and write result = 1.04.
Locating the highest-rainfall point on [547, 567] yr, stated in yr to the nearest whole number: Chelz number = 561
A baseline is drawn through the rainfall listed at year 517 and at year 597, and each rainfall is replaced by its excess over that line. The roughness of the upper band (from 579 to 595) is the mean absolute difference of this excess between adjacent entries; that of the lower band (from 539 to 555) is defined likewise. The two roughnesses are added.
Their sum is 0.78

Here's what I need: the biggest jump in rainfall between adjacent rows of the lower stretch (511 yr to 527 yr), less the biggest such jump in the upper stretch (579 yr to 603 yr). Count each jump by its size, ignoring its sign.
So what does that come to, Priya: 0.4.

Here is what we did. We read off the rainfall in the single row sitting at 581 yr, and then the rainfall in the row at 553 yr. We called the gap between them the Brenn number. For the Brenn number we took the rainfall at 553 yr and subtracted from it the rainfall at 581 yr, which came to -0.23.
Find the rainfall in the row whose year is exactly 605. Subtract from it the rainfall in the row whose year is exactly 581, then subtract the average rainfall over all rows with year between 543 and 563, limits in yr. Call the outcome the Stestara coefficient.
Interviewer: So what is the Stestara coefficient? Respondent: -9.38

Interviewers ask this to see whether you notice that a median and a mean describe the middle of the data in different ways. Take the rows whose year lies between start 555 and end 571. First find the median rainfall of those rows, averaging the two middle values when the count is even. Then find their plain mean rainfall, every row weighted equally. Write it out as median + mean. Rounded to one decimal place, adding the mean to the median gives 18.2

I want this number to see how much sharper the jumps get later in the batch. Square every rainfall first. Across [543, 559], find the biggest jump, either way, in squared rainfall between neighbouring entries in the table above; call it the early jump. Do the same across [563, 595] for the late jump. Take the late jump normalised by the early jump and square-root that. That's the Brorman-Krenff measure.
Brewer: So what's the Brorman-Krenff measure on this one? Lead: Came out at 1.3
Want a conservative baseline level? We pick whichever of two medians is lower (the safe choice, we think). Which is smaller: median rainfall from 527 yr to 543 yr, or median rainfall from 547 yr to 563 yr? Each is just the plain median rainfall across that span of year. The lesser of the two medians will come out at 9.10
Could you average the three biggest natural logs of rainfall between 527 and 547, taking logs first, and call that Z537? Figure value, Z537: 2.28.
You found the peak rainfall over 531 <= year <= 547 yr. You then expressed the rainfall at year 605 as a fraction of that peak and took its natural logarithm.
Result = -0.089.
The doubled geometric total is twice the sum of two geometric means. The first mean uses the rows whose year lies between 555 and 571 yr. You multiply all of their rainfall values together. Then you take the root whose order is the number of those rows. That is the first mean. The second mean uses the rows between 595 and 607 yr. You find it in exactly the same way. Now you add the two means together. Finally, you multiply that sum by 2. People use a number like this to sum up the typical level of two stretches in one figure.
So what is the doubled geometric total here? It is 36.4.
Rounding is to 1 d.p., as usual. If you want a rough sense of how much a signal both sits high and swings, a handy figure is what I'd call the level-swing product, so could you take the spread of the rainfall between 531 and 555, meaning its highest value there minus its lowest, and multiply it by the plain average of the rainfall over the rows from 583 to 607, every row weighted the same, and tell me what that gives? 8.4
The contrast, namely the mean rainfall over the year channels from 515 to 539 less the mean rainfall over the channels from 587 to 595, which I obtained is 0.494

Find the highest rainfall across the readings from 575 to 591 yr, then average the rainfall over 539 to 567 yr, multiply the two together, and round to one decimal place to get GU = 86.2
